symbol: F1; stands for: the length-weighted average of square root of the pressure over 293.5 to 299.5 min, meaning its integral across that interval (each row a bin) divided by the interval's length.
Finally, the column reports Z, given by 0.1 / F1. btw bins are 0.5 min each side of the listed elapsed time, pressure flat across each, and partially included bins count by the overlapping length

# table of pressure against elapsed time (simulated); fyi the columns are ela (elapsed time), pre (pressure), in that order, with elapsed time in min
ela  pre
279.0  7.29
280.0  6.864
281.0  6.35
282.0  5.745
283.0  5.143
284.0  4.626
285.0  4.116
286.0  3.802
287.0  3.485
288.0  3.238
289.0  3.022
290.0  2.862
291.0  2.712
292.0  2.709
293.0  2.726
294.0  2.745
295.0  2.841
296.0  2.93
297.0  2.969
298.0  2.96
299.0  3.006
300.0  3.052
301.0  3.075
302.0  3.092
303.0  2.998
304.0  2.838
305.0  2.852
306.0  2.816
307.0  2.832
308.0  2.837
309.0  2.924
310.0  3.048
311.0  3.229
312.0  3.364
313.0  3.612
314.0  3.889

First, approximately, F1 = 1.71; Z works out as 0.0586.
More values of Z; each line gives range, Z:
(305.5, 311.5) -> 0.0583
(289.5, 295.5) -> 0.0601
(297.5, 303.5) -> 0.0574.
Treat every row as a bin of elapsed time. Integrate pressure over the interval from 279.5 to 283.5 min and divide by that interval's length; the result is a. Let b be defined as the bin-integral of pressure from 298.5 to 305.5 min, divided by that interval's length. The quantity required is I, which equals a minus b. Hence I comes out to 3.0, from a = 6.03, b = 2.99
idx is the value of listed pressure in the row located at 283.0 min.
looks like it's 5.143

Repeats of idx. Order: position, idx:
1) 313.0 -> 3.612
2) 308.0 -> 2.837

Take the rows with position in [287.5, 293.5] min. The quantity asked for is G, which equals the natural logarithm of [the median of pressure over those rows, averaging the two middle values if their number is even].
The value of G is 1.03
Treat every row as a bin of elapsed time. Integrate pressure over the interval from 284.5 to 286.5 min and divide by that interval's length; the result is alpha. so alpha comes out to 4.0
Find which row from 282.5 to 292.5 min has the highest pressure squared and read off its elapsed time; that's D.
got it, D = 283.0 min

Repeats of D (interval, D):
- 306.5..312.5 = 312.0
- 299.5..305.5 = 302.0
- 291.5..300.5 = 300.0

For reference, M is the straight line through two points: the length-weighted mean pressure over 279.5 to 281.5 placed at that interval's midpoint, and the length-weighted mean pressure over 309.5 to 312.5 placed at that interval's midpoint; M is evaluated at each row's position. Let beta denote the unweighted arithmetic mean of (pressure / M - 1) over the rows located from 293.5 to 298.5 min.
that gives -0.41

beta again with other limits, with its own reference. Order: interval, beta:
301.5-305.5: -0.27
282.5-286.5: -0.28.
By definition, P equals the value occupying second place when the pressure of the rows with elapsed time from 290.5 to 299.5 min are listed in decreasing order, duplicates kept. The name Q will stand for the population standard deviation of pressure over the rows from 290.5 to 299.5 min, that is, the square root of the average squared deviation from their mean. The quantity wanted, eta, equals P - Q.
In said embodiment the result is 2.85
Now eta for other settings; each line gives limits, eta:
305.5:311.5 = 2.90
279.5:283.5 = 5.70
